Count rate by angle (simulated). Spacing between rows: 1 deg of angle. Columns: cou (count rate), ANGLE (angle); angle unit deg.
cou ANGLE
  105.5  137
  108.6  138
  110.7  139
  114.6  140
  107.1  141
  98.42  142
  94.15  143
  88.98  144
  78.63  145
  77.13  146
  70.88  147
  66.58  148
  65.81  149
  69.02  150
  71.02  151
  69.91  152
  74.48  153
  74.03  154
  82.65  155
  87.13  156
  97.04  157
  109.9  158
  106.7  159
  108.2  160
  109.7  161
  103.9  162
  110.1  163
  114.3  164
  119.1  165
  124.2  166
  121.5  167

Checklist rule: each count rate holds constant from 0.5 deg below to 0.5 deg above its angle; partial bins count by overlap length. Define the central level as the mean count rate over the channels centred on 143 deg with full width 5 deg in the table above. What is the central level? 93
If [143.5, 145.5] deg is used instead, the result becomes 84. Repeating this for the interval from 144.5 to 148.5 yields 73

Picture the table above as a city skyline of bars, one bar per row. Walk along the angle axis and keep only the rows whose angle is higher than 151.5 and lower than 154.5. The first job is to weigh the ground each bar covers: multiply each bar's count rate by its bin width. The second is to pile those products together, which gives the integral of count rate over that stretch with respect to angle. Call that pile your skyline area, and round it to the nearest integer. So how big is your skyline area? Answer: 218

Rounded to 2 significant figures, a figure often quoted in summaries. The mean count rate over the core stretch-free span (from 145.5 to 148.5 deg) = 72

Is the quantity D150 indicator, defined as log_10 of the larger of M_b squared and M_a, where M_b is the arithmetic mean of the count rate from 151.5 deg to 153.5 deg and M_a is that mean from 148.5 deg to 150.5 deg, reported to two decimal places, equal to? 3.72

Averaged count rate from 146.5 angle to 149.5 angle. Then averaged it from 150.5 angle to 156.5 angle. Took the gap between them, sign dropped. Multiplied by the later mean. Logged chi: 672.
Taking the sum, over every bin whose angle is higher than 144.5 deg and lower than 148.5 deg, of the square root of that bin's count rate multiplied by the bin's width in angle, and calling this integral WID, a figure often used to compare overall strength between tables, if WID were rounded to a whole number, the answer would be 34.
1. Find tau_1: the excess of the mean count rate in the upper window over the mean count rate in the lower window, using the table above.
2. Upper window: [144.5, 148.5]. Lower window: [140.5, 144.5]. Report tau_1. -24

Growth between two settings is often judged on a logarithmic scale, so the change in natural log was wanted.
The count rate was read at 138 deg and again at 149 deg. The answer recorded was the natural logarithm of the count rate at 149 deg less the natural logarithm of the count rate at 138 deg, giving -0.50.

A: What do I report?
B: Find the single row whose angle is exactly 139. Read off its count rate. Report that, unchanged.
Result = 110.7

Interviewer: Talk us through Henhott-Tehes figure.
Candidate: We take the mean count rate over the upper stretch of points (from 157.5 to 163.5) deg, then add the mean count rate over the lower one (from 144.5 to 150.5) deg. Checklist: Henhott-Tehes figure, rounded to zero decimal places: 179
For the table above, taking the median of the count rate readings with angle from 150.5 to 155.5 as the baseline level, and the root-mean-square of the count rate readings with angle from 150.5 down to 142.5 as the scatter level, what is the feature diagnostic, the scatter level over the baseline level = 1.04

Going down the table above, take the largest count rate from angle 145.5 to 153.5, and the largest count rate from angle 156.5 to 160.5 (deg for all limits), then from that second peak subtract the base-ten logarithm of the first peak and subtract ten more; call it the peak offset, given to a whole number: 98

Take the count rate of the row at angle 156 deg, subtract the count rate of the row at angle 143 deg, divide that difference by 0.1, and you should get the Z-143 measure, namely -70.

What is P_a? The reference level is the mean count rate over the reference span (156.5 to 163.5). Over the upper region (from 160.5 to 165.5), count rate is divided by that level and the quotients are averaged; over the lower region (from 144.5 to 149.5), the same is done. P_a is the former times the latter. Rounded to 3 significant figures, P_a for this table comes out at 0.705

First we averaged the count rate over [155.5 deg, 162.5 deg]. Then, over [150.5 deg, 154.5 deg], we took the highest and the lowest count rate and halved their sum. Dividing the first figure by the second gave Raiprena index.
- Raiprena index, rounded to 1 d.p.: 1.4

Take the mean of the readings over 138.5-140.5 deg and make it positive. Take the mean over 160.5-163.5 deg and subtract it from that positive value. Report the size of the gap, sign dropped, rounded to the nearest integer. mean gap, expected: 5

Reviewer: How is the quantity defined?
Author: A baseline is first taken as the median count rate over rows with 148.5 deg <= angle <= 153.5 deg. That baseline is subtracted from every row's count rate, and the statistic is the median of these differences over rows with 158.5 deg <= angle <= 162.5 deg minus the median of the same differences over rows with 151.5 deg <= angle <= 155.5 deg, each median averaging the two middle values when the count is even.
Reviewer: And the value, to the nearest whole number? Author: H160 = 33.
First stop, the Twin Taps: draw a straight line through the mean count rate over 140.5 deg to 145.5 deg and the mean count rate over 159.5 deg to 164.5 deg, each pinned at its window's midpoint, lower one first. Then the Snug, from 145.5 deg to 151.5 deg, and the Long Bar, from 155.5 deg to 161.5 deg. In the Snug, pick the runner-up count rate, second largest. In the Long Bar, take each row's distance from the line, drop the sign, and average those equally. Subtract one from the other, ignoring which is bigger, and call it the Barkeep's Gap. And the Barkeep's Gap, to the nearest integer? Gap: 66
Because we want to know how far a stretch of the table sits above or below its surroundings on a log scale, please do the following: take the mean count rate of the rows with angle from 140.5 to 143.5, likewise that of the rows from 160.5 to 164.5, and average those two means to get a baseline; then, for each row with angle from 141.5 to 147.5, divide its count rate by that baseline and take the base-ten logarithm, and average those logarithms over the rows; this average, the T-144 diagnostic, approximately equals -0.10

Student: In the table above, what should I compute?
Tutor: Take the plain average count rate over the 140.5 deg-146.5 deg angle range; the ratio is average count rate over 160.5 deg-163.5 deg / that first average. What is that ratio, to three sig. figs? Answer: 1.19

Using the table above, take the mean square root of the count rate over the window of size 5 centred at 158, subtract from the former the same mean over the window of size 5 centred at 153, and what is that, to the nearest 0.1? 1.5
